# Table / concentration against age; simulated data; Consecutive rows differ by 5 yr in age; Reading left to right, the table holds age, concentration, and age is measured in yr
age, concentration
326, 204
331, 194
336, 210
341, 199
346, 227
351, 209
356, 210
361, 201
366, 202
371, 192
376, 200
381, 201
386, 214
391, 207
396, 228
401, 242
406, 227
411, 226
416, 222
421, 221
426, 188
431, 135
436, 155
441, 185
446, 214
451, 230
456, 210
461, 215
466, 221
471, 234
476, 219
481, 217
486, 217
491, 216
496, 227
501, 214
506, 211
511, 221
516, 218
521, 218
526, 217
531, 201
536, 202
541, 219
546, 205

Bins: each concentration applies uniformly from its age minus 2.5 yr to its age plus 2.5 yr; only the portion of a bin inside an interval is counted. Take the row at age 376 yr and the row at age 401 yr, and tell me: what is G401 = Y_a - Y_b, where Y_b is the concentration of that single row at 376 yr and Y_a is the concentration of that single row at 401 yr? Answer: 42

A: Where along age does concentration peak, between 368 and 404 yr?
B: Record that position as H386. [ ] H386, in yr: 401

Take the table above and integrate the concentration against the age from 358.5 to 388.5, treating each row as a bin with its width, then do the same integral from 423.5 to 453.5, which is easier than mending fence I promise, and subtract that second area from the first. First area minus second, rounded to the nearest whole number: 515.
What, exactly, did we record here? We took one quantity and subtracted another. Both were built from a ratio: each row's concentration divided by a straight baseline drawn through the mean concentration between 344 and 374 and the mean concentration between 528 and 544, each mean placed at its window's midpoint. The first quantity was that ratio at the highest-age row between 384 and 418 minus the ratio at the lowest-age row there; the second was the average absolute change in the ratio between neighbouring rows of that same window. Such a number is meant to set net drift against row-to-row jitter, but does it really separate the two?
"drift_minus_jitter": -0.012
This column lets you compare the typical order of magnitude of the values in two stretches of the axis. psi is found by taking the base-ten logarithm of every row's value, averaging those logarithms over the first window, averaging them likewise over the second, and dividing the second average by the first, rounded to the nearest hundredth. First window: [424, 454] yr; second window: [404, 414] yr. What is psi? 1.04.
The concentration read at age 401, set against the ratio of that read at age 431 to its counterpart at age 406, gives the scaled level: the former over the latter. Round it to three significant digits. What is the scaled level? 407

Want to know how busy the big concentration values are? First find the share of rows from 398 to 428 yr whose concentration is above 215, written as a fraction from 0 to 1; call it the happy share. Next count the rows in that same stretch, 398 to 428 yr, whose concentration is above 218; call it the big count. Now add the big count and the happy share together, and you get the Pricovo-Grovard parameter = 5.8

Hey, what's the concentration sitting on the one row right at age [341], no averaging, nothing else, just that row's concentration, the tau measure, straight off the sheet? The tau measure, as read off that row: 199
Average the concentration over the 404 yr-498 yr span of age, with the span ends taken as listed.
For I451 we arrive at 209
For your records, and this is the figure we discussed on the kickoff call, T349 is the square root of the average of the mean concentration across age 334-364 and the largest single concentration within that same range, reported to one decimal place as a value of 14.8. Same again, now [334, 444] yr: 14.9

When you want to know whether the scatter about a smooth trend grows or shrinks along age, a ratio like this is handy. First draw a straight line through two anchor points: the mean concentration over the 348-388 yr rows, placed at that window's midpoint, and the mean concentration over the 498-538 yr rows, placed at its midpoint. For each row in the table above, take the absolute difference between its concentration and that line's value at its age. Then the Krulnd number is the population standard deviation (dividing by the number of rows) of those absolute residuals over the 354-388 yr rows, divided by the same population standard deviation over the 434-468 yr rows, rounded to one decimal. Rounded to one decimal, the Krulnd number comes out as 0.2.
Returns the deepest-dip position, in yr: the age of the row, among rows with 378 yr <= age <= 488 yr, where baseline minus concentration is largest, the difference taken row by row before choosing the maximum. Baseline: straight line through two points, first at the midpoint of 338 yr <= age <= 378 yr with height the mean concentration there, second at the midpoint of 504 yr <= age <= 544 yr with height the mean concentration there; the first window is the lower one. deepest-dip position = 431 yr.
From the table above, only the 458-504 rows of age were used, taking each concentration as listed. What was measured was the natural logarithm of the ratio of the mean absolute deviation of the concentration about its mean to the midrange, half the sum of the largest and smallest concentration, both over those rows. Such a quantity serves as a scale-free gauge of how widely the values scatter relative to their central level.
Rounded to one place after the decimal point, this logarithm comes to -3.8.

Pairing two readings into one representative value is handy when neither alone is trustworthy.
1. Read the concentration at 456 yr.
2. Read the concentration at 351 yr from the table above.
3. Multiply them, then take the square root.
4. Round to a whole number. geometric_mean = 209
